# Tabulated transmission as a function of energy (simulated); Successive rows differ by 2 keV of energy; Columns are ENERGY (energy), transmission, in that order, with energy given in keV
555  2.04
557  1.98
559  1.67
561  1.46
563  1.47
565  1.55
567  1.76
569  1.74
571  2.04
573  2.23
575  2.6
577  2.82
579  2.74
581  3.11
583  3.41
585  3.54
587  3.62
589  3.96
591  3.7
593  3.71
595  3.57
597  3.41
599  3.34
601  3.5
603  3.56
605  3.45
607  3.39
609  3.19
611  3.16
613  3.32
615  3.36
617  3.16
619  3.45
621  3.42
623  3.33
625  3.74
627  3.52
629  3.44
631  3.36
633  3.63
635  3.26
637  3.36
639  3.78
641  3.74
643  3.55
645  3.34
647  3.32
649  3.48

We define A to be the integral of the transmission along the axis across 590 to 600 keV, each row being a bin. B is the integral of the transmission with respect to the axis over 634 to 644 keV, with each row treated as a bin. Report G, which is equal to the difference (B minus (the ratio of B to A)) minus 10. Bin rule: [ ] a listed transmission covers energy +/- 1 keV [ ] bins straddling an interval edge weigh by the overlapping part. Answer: 24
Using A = 35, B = 35.4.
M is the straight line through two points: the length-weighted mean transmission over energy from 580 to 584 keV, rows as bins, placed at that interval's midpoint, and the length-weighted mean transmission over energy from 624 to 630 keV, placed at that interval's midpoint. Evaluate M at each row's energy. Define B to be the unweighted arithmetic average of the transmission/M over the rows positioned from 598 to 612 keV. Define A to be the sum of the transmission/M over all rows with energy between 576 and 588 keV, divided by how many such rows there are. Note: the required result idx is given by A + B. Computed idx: 1.97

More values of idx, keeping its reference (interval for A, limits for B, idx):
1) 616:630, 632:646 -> 1.94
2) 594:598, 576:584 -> 1.97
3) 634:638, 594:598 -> 1.95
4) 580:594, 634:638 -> 2.00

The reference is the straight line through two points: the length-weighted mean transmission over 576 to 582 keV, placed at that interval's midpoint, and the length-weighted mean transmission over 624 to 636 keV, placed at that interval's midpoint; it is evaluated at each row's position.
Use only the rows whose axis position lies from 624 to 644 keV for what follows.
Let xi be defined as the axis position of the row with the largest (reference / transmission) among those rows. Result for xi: 635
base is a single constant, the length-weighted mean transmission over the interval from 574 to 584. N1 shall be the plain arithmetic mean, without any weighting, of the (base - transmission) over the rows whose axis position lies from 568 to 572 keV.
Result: 1.05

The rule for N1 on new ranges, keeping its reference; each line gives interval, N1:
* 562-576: 1.02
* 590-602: -0.60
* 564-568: 1.28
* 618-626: -0.55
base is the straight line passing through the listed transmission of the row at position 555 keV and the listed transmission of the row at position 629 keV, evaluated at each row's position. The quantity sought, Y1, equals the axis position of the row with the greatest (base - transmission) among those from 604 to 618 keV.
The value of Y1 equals 617 keV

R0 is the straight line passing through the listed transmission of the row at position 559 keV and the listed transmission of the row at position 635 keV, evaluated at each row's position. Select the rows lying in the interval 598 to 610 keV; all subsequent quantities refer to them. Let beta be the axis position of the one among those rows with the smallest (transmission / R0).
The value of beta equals 609 keV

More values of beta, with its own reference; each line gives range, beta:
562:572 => 563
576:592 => 579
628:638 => 635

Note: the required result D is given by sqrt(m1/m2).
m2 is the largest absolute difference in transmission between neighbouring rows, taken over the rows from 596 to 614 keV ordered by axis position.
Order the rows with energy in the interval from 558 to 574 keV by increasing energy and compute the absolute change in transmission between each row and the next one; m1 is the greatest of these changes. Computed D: 1.22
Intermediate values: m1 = 0.30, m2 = 0.20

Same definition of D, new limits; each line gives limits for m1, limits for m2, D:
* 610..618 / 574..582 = 0.74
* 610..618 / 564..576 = 0.74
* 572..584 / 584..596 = 1.04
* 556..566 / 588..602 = 1.09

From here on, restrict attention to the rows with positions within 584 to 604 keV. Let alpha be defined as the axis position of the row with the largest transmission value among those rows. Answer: 589 keV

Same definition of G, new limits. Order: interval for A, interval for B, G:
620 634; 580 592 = 32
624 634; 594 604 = 24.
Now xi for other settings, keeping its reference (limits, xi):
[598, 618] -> 617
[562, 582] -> 563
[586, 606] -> 599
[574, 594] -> 575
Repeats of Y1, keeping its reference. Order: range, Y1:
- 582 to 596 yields 595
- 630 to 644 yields 635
